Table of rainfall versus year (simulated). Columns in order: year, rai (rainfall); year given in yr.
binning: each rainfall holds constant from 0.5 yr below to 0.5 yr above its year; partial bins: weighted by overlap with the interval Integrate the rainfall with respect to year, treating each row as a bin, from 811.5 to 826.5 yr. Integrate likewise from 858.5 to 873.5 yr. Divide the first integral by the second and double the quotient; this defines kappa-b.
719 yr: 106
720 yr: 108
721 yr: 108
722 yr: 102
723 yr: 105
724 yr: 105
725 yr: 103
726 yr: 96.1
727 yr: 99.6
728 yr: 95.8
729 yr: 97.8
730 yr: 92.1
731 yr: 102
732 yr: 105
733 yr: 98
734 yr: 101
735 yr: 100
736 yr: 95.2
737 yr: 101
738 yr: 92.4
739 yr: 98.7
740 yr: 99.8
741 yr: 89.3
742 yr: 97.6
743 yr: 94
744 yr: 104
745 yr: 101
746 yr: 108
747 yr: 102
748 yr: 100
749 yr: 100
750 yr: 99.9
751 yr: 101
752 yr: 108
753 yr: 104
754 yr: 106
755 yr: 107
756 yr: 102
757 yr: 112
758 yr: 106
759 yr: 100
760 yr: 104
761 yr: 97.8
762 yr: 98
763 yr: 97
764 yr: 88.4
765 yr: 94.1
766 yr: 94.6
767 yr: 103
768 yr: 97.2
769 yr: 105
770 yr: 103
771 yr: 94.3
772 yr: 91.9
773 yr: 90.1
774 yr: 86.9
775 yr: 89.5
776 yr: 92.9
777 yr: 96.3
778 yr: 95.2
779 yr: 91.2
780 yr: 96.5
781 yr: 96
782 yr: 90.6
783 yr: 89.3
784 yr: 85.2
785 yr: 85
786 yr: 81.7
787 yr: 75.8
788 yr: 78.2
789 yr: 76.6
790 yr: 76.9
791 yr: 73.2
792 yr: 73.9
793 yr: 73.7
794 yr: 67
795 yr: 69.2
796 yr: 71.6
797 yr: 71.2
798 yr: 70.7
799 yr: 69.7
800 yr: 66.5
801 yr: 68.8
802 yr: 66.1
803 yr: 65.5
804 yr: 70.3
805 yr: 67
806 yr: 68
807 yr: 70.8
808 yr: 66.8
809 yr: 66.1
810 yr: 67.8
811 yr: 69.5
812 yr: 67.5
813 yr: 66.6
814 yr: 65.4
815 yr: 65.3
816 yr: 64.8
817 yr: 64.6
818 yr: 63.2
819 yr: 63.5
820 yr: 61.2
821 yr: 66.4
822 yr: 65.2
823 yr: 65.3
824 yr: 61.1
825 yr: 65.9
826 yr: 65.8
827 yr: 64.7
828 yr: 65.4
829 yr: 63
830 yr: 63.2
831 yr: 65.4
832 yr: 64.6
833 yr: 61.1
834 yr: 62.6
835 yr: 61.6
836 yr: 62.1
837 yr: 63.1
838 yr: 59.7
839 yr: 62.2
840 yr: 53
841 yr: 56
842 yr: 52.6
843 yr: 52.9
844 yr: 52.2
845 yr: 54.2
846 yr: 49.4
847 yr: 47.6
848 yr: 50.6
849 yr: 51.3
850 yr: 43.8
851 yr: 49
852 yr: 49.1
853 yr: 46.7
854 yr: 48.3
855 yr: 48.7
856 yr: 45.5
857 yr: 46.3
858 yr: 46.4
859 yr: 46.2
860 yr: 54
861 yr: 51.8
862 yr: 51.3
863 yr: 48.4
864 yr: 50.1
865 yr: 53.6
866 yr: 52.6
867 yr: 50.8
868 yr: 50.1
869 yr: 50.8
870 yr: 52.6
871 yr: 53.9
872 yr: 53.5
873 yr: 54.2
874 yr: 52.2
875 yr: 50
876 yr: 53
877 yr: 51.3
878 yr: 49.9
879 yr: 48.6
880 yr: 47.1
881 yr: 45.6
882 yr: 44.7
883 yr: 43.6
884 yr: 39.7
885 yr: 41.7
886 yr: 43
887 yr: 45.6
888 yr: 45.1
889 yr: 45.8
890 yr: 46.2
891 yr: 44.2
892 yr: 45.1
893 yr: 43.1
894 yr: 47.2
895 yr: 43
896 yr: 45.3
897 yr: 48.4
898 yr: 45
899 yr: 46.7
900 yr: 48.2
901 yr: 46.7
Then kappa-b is 2.5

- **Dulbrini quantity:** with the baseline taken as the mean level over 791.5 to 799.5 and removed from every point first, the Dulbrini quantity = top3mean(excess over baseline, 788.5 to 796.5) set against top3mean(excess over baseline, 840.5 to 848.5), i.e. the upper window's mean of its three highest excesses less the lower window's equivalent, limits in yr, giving -21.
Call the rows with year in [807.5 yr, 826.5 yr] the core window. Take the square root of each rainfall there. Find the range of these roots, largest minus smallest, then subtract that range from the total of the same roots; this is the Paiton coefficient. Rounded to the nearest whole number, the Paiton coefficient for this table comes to 153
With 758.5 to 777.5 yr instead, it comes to 185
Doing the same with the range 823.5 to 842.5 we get 148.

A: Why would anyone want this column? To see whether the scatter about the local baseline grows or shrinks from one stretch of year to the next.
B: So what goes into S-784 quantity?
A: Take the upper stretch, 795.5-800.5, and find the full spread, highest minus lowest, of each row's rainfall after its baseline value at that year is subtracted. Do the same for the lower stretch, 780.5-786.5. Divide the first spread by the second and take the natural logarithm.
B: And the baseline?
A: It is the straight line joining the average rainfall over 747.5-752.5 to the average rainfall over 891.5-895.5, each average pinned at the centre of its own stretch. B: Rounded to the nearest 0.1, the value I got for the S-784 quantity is -1.3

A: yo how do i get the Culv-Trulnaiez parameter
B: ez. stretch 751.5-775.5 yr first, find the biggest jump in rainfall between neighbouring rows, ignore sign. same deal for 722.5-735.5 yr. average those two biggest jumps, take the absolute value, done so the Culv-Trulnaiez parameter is 10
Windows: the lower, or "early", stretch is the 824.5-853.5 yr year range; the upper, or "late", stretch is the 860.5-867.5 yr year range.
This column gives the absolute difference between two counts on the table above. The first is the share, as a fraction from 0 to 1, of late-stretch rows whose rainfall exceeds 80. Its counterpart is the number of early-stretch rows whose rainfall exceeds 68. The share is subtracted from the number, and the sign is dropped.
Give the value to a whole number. 0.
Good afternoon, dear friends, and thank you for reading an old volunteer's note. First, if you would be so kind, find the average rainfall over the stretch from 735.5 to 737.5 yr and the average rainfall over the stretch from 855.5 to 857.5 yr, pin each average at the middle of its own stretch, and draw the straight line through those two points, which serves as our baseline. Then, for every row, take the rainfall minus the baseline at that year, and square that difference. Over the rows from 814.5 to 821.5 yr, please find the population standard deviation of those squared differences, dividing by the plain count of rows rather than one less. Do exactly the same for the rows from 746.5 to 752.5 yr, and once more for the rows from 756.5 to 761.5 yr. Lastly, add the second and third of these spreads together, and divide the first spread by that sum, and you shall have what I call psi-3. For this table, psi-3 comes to 0.04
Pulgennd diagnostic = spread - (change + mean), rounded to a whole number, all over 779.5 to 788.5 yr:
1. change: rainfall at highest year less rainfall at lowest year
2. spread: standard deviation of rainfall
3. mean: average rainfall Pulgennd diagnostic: -61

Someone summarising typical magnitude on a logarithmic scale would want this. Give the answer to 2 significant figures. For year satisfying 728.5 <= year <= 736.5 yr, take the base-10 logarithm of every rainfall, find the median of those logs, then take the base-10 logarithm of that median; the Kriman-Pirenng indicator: 0.30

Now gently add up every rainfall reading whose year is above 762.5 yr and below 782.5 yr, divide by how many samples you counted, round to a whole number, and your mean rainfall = 95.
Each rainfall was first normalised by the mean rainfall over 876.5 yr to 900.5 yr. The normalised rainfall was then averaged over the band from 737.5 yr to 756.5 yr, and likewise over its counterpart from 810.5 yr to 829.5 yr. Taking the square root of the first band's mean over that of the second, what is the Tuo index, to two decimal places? 1.25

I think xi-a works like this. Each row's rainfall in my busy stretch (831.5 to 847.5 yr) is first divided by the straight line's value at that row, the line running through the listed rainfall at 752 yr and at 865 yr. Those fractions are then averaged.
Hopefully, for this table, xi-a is 0.87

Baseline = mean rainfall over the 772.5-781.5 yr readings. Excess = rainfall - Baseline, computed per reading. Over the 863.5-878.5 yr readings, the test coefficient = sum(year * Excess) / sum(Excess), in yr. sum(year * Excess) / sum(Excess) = 871.0 yr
